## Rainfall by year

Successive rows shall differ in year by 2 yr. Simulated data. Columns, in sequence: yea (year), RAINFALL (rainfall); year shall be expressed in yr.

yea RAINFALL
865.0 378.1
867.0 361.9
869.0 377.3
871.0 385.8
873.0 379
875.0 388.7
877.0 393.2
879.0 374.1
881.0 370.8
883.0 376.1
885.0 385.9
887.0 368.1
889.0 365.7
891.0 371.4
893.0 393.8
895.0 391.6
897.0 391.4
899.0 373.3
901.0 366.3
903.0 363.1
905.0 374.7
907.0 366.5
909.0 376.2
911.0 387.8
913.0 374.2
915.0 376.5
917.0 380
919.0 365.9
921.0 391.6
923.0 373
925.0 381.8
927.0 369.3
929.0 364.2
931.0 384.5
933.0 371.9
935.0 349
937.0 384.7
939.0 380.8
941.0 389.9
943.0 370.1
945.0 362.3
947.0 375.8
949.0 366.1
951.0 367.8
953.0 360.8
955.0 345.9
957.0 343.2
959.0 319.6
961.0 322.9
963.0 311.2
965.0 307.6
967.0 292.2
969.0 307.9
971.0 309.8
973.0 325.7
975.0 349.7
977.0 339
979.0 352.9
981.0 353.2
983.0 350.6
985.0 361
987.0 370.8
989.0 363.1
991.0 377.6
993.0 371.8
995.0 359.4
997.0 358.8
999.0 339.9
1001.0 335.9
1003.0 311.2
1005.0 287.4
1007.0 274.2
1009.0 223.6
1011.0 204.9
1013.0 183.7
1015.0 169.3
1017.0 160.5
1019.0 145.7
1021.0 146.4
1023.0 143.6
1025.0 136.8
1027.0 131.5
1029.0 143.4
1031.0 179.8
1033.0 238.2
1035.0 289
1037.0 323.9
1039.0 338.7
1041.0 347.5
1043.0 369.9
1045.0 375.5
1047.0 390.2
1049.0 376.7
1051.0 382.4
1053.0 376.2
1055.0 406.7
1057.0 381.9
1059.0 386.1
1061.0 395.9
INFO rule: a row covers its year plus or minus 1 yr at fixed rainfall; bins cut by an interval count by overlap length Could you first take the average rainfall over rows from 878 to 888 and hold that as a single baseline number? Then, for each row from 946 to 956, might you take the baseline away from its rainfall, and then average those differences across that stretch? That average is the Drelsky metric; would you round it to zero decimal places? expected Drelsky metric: -12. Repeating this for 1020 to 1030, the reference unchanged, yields -235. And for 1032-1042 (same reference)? -68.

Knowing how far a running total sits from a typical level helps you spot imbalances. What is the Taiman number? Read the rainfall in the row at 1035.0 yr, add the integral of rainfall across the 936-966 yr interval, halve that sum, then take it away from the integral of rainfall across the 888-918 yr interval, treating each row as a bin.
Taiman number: 5852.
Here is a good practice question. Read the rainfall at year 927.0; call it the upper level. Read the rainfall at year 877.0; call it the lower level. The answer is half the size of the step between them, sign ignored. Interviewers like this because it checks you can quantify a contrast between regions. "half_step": 12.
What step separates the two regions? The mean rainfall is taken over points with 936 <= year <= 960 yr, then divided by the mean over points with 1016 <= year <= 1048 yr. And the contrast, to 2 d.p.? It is 1.51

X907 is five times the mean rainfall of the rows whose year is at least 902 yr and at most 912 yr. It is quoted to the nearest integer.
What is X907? 1868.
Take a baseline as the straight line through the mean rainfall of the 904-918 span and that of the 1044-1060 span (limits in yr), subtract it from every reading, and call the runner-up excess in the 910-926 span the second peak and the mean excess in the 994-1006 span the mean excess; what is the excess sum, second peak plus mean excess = -38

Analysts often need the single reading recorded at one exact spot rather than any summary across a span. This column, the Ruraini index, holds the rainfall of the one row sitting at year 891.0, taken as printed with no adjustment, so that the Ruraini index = 371.4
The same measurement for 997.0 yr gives 358.8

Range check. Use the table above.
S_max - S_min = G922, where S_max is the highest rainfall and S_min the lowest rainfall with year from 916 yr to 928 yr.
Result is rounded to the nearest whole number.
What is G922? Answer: 26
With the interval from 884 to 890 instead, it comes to 20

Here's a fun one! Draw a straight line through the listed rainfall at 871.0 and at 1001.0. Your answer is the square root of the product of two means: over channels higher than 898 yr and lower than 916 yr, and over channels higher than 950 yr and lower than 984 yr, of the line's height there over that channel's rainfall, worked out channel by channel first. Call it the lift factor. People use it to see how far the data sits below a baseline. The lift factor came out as 1.02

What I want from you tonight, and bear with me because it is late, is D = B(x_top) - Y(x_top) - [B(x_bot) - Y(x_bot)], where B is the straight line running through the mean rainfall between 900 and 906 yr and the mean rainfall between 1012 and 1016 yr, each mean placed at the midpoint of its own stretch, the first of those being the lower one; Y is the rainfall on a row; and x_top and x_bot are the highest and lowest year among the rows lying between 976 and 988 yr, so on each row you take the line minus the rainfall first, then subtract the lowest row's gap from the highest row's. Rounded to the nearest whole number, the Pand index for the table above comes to -49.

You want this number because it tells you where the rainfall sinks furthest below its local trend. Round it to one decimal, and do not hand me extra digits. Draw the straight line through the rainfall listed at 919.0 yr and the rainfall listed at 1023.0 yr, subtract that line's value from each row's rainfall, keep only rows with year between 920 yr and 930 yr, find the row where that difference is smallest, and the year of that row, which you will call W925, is 923.0 yr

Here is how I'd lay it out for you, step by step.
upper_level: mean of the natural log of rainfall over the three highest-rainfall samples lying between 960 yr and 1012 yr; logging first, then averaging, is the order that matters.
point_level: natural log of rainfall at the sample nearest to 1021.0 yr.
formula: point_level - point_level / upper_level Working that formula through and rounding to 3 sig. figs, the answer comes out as 4.14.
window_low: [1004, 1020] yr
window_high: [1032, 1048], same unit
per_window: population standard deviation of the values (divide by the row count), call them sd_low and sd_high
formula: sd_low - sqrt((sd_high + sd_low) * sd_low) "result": -19.6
